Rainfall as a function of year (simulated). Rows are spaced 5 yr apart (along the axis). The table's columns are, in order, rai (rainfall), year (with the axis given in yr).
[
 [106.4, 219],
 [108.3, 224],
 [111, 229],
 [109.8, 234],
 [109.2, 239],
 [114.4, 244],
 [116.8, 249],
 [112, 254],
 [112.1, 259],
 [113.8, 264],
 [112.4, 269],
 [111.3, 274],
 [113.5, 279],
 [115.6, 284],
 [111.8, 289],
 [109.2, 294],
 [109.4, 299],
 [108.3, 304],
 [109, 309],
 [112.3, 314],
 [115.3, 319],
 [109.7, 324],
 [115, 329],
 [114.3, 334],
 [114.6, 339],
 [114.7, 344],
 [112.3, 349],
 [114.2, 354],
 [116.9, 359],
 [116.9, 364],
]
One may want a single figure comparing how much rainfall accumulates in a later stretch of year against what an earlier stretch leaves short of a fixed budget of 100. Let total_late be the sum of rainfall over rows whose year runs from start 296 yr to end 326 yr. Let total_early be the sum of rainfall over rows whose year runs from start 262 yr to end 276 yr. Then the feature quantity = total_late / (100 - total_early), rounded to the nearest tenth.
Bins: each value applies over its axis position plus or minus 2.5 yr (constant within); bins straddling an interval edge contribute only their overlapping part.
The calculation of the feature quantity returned -2.8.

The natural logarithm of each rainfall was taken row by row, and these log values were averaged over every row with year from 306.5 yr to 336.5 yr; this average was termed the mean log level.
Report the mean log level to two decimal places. 4.72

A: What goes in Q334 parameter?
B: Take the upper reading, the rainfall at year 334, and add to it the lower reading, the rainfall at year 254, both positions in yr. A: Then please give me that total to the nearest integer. 226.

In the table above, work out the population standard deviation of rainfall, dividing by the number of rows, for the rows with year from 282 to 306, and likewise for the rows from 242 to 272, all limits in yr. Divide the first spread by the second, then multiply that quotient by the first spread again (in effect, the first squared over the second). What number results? 4.1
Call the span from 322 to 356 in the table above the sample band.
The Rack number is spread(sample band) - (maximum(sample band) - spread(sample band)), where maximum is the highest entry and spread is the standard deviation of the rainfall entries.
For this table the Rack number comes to -111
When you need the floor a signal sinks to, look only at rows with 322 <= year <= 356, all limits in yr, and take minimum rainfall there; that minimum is 109.7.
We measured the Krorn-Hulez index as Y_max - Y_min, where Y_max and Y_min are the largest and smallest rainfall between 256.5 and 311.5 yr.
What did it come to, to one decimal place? 7.3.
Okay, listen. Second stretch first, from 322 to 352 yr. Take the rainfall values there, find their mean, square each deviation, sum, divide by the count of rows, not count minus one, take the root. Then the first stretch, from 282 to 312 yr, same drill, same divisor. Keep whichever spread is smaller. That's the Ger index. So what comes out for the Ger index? 1.89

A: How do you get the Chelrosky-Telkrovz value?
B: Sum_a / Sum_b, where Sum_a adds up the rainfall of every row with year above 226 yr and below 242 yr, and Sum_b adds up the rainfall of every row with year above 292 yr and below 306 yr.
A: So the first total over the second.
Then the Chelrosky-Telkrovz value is 1.01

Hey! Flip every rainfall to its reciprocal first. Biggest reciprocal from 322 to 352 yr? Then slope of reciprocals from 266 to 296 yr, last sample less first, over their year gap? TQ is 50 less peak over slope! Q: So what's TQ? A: -824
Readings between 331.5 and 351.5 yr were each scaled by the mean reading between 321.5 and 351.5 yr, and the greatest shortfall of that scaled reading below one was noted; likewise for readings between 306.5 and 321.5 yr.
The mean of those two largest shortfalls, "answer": 0.025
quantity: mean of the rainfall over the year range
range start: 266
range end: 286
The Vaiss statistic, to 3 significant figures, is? 113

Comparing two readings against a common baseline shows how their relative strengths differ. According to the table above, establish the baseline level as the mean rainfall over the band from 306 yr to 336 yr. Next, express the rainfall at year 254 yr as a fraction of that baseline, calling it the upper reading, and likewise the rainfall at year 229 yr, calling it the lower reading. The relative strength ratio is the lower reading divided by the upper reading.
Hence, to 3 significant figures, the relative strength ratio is 0.991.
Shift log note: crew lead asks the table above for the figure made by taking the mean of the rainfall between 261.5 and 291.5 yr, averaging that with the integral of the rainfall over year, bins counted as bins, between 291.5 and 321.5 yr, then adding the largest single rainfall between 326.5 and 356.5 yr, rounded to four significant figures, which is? 1830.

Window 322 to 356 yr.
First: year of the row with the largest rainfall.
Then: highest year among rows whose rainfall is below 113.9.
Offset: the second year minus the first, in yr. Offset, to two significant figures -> 20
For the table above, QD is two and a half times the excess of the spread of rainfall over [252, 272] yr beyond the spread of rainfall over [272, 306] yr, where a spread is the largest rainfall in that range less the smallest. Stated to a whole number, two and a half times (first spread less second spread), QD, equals -14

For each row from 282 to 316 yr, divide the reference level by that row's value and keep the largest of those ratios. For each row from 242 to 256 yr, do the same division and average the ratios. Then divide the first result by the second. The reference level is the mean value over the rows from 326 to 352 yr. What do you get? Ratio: 1.06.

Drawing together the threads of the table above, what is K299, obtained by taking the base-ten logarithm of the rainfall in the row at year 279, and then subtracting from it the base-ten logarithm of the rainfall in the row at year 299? 0.016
